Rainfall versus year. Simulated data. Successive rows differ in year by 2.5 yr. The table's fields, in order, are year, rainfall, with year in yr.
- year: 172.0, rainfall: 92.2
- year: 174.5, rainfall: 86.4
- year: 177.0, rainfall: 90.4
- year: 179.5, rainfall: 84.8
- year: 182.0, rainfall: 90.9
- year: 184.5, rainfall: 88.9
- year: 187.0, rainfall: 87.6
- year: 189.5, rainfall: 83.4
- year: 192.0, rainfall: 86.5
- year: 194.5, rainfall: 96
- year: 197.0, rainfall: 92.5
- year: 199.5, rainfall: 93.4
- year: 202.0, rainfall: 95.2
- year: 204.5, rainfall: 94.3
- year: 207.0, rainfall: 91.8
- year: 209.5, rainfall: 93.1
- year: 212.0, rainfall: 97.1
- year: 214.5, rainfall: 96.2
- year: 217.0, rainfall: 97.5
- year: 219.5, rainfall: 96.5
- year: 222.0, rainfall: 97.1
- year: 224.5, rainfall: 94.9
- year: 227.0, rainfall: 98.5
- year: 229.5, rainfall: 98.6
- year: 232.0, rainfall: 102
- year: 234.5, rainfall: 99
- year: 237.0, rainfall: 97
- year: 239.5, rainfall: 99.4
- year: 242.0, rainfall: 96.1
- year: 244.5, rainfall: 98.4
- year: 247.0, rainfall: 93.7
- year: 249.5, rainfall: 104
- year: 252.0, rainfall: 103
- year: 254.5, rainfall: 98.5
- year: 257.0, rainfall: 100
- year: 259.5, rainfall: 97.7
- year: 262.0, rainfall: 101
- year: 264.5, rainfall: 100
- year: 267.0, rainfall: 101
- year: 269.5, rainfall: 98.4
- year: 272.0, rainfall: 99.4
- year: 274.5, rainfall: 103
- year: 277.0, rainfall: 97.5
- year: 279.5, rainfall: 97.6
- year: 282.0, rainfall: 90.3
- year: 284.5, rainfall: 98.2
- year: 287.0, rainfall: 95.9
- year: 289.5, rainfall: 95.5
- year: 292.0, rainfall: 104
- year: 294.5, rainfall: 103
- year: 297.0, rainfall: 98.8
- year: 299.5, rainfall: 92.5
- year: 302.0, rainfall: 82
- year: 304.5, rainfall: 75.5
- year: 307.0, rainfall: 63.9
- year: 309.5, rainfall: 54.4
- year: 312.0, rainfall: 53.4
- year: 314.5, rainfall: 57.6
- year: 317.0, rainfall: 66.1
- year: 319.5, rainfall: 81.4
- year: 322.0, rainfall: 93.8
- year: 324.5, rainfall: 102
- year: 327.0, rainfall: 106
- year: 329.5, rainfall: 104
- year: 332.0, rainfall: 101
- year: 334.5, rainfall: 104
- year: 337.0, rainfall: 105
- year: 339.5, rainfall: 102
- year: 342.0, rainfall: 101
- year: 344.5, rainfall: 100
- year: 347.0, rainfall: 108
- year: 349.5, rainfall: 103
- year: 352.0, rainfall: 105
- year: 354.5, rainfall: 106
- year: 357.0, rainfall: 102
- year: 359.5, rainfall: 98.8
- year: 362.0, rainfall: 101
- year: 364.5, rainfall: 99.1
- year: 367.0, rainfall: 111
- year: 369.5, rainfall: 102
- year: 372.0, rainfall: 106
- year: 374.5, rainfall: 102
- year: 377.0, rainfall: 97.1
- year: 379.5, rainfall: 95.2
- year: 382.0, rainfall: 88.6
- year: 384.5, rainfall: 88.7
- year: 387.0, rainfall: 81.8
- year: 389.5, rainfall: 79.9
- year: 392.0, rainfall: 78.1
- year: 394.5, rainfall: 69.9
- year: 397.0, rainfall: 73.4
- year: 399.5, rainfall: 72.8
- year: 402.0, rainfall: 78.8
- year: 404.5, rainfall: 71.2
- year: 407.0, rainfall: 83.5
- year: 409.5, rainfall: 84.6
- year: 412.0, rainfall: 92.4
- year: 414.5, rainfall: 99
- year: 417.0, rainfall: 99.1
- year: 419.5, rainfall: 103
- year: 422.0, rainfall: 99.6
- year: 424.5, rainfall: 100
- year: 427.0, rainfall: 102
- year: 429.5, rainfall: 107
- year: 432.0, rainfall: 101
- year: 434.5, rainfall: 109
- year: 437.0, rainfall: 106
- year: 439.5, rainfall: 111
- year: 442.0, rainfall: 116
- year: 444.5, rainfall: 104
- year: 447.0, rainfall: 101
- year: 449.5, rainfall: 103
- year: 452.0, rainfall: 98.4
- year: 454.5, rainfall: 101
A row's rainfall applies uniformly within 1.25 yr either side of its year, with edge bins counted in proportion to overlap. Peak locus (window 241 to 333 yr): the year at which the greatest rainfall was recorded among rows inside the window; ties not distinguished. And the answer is 327.0 yr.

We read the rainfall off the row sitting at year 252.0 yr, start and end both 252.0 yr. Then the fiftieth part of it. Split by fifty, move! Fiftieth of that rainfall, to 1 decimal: 2.1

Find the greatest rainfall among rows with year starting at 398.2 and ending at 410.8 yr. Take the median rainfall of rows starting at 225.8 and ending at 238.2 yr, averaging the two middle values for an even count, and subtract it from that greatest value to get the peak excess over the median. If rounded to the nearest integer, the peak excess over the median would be -14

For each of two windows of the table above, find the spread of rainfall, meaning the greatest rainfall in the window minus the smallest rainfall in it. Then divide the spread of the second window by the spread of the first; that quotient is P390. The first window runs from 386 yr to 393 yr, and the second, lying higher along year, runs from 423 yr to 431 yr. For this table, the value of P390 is 1.89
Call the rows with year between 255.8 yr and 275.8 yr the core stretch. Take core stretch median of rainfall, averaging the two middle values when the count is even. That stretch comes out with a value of 100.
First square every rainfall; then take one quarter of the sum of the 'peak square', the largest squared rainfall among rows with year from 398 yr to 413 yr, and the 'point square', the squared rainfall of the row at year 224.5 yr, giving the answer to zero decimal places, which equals 4386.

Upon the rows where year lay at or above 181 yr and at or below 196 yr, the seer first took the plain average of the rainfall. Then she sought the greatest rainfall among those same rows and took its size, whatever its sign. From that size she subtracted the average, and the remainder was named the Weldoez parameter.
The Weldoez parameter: 7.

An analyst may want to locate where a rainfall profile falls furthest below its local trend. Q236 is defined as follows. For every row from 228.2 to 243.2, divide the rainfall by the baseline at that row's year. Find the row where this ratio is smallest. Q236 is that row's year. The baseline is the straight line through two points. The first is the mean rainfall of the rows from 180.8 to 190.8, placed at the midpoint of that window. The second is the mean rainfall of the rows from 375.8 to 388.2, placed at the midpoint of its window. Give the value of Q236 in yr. 242.0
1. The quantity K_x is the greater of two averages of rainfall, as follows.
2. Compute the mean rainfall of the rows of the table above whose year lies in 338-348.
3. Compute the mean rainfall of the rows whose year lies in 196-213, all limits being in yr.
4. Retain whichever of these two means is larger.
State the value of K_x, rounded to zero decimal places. 103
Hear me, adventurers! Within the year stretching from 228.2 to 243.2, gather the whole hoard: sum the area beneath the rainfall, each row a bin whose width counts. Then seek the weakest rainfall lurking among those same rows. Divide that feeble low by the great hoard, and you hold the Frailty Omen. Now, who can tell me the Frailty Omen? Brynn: 0.065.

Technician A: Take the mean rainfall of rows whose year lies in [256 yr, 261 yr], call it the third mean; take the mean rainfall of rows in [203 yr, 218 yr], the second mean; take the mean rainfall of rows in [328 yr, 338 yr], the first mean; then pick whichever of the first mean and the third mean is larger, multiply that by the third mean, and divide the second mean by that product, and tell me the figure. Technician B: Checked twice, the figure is 0.0093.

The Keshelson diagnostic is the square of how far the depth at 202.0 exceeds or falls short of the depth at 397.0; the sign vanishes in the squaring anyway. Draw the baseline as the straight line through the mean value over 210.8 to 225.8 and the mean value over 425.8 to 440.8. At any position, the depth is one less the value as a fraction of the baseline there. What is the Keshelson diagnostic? 0.084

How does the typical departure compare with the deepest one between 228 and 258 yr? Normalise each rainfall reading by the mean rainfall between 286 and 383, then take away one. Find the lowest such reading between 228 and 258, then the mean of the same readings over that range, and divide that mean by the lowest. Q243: -15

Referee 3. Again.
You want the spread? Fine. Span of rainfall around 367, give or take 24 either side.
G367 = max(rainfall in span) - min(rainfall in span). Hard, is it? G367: 31.1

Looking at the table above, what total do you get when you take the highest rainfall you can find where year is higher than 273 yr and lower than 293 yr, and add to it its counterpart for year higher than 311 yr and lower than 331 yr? 210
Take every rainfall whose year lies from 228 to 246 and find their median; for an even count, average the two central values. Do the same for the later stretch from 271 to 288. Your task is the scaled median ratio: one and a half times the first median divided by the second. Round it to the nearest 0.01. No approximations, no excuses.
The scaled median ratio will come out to 1.52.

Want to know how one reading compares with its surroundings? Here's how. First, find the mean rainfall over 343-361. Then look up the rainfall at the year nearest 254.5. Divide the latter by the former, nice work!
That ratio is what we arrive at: 0.95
